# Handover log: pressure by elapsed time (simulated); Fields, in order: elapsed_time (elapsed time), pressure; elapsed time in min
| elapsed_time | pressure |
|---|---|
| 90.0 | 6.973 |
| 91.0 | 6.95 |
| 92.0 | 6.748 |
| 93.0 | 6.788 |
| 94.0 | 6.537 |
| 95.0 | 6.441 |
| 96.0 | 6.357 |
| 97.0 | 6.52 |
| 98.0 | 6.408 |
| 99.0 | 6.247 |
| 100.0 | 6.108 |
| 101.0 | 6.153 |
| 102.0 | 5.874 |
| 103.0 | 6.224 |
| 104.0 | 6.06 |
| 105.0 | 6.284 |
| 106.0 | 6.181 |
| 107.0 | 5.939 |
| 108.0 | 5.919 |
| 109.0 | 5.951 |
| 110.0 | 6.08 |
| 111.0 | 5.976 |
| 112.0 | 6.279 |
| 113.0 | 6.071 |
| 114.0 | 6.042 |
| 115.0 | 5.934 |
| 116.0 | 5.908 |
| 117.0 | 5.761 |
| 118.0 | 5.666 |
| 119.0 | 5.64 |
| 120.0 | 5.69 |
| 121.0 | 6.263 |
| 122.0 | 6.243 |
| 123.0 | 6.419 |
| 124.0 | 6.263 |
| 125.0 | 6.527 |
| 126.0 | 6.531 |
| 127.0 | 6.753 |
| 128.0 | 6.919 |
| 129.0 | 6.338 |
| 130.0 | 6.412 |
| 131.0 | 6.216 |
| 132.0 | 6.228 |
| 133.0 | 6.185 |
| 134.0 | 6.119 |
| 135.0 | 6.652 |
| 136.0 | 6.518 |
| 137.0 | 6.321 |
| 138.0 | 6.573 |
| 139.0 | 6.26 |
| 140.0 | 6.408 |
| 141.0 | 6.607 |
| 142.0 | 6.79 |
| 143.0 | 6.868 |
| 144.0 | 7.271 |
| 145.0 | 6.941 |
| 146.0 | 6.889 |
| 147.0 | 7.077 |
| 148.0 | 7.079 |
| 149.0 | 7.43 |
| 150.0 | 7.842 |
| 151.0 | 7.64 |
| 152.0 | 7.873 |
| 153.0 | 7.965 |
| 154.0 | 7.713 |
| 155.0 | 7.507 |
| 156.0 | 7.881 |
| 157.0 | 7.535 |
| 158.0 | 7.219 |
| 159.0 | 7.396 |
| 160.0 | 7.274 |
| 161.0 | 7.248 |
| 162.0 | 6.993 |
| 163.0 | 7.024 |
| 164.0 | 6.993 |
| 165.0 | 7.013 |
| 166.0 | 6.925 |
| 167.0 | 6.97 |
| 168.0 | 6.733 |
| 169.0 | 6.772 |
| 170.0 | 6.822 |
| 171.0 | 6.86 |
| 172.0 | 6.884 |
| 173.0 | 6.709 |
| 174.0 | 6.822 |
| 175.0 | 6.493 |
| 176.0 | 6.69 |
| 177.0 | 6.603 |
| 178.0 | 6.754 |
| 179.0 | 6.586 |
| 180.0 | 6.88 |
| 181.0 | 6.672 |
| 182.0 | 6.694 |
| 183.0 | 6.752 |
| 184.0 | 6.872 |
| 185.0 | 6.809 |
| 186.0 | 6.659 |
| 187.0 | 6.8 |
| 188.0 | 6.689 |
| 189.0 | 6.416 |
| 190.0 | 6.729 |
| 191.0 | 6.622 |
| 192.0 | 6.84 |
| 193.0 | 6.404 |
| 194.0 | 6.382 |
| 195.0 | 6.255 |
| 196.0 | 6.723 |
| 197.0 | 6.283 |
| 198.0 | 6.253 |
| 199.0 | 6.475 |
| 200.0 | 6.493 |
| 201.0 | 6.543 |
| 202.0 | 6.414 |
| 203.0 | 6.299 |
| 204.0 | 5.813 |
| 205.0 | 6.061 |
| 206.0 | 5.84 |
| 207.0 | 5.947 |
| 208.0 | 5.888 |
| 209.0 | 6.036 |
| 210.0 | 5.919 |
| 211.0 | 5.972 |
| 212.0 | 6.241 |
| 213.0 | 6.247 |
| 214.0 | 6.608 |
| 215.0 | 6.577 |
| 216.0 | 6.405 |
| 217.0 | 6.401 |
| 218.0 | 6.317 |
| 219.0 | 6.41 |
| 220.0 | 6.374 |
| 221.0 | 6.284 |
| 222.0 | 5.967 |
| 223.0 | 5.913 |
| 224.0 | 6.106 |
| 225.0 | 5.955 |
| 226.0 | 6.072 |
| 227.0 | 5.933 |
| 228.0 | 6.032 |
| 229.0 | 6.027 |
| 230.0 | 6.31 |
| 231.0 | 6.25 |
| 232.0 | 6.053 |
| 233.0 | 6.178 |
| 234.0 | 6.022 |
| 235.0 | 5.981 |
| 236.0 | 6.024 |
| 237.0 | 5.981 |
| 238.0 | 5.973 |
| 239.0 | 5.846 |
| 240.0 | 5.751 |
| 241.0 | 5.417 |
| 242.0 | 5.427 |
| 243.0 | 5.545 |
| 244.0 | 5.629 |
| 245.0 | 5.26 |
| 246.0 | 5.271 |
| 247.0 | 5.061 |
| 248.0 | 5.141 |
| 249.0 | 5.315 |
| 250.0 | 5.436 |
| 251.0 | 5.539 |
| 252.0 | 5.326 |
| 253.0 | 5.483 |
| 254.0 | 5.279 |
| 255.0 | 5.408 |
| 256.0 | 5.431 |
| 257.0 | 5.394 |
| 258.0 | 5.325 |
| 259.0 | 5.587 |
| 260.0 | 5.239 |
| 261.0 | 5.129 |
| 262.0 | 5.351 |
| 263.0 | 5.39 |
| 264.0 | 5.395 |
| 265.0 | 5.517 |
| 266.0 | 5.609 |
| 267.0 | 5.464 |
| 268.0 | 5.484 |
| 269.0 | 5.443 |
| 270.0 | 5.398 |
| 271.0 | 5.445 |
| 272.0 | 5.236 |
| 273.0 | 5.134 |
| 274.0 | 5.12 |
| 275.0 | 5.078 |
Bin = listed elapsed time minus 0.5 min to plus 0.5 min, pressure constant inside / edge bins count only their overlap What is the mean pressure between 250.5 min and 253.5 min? 5.45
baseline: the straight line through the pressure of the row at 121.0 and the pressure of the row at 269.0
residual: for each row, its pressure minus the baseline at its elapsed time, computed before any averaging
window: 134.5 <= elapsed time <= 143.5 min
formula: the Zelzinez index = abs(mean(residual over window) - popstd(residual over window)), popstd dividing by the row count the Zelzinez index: 0.19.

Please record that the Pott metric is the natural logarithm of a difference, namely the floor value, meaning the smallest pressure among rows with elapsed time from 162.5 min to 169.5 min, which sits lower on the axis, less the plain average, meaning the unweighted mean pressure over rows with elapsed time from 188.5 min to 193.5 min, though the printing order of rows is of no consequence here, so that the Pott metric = -2.0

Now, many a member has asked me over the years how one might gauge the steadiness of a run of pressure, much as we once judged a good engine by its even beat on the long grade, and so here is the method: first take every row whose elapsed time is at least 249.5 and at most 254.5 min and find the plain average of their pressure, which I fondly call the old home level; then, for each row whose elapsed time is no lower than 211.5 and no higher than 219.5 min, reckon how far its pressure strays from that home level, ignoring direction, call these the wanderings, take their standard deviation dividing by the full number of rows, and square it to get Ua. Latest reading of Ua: 0.016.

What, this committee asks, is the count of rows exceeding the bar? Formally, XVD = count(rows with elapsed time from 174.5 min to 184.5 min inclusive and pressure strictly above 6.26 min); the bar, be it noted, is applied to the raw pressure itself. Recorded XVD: 10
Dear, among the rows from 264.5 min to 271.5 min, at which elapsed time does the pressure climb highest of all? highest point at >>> 266.0 min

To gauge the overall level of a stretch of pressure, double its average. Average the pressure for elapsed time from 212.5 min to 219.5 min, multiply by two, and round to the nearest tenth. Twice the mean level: 12.8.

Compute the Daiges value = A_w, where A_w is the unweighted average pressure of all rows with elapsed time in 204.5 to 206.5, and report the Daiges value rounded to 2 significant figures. 6.0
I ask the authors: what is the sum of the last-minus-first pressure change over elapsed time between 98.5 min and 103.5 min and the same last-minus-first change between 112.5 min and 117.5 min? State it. -0.3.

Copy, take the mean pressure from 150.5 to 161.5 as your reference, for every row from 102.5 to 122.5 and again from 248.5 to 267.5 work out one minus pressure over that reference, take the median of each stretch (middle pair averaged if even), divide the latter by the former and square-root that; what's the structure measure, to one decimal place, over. 1.2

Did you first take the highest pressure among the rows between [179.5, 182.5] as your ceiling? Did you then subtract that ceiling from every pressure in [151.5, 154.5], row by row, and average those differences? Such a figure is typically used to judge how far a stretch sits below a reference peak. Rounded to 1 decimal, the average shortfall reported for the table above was 1.0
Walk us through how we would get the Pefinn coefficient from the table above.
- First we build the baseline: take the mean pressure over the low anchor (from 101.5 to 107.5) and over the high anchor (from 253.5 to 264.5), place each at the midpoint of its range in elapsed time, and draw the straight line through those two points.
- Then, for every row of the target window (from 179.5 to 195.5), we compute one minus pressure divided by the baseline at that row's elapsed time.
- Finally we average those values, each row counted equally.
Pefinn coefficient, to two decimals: -0.17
